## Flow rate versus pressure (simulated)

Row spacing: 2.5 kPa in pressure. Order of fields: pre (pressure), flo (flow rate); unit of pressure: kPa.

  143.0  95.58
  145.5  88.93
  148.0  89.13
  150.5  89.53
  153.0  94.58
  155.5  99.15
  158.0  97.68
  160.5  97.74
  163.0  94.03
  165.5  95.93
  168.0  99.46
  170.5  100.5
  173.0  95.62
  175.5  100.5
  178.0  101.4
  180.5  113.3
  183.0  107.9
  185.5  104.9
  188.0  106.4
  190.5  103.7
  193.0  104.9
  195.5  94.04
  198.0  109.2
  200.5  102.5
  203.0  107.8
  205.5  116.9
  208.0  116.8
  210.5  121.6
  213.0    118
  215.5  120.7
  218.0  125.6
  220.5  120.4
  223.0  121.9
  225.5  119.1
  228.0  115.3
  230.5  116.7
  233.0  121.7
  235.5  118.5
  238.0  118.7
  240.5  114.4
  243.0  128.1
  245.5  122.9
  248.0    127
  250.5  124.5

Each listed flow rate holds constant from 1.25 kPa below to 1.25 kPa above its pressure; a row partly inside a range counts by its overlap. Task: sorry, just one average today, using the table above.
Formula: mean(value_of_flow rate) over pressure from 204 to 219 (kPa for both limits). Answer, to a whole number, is 120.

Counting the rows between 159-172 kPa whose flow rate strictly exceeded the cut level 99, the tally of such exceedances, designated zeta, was 2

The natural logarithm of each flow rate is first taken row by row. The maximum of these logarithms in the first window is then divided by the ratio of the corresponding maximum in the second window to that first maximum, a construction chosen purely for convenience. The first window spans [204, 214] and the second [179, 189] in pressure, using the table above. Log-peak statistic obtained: 4.87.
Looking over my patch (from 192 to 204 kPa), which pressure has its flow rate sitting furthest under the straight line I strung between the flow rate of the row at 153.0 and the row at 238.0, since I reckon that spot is 195.5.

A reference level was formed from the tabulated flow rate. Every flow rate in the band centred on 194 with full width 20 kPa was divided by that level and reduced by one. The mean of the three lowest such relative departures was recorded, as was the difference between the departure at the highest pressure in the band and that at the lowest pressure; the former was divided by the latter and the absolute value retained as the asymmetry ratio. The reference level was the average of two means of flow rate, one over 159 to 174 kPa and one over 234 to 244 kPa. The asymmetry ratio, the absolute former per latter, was 2.9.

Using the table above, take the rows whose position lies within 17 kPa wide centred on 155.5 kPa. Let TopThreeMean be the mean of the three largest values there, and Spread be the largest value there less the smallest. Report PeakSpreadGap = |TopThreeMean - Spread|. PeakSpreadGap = 88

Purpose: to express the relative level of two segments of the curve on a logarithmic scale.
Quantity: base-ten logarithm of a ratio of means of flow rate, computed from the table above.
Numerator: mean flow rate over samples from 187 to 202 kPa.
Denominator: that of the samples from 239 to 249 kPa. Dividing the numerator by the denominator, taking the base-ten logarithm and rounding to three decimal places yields -0.075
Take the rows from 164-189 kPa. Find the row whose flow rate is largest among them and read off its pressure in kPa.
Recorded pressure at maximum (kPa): 180.5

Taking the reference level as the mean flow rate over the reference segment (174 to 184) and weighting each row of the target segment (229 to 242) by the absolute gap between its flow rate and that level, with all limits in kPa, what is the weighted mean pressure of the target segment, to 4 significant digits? 235.2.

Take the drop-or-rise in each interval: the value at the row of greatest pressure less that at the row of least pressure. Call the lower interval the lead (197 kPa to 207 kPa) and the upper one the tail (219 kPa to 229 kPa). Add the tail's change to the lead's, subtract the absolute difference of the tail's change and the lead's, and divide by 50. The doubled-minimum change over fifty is -0.2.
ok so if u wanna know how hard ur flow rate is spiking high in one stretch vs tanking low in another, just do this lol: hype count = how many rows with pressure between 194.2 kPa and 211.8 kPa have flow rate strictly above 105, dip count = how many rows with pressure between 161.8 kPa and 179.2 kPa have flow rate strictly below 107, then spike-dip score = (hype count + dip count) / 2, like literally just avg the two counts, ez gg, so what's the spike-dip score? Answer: 6.0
